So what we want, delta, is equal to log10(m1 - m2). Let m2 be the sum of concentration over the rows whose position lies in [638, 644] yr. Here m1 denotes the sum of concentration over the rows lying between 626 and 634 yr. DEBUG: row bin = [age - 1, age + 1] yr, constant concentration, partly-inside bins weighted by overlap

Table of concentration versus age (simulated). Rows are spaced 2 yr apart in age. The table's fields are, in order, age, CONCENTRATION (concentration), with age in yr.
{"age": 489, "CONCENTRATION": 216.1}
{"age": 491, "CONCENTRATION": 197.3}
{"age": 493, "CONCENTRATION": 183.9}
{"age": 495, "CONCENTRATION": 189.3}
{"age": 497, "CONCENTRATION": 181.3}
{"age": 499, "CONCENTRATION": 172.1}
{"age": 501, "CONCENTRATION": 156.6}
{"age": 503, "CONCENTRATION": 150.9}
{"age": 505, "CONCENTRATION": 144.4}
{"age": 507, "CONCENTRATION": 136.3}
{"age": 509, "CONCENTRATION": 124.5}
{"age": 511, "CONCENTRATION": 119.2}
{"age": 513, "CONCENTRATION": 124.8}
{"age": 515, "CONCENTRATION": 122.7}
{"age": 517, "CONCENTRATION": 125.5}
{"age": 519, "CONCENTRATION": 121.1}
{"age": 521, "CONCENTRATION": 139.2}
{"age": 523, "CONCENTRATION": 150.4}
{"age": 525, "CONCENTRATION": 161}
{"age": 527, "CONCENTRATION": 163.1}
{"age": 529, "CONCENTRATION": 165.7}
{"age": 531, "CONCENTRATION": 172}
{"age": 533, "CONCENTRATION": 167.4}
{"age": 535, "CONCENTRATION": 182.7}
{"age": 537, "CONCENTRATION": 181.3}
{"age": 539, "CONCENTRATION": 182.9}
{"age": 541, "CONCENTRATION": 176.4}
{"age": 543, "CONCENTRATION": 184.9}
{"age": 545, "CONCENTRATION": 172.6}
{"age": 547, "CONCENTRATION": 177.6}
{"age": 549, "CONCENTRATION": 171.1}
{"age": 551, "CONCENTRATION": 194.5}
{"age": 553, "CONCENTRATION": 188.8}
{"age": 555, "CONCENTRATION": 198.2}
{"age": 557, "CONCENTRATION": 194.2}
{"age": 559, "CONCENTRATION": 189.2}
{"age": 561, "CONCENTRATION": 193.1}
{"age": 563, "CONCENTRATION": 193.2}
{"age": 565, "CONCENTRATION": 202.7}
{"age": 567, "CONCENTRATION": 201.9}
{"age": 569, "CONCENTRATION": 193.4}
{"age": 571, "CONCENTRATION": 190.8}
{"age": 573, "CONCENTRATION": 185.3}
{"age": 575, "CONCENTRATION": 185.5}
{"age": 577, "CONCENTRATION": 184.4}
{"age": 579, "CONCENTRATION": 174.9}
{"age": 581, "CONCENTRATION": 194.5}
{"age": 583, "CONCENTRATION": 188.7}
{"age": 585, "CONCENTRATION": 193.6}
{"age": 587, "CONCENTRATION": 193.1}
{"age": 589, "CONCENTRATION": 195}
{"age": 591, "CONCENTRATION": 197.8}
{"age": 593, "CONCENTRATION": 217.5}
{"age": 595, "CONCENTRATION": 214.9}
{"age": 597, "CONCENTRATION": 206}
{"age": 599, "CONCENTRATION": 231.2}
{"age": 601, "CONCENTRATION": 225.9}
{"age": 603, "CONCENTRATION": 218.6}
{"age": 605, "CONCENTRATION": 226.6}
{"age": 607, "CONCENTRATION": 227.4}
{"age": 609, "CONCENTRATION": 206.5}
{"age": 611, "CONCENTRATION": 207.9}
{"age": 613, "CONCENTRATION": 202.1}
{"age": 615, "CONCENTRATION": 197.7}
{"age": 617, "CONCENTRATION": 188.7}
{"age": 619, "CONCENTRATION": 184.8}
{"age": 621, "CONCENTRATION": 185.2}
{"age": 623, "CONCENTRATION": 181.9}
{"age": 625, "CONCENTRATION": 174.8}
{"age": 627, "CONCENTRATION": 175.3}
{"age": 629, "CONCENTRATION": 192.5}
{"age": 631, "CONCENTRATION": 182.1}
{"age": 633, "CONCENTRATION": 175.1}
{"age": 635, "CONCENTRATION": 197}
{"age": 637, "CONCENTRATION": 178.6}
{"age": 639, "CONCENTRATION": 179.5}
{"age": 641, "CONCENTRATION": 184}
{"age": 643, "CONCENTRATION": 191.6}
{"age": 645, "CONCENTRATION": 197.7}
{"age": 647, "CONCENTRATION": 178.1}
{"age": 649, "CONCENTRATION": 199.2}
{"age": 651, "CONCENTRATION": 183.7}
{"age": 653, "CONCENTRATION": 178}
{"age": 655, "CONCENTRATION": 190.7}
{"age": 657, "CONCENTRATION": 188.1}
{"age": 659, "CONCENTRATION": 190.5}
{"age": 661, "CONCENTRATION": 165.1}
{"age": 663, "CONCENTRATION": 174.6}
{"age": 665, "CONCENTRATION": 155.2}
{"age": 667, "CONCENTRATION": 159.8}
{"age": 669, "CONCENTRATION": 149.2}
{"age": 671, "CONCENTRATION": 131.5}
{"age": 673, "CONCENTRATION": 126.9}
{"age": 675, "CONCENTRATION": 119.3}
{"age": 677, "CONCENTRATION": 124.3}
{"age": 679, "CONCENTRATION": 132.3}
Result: 2.2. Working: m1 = 725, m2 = 555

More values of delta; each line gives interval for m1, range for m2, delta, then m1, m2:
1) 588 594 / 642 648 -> 1.6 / 610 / 567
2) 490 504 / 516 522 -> 2.9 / 1231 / 386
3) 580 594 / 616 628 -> 2.5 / 1380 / 1091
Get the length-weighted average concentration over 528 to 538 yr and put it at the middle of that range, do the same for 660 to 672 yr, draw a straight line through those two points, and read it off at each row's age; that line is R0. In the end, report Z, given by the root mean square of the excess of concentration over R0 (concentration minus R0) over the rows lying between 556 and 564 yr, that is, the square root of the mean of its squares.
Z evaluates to 22.3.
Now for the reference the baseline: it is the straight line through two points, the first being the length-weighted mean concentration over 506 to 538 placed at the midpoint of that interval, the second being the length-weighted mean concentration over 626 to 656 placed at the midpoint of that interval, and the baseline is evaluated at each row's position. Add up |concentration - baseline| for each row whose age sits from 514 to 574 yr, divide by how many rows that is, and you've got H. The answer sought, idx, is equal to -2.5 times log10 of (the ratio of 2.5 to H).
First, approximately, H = 25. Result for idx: 2.52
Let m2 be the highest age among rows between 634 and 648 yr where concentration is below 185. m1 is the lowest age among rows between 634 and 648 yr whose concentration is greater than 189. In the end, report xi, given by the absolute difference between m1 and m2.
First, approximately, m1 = 635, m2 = 647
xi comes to 12 yr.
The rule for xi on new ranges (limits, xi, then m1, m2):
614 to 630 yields 12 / 615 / 627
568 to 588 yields 10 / 569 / 579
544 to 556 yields 2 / 551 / 549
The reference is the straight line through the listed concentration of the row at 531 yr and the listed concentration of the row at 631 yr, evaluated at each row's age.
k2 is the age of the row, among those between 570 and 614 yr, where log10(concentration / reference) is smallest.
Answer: 579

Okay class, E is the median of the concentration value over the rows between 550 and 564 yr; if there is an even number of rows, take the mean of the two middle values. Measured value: 193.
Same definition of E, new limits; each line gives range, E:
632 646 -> 184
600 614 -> 219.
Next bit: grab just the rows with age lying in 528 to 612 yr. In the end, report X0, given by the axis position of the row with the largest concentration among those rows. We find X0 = 599 yr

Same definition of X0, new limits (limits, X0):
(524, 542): 539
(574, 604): 599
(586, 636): 599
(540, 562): 555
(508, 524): 523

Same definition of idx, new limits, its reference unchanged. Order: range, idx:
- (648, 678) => 2.76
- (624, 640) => 1.09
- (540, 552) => 2.48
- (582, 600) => 2.86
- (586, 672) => 2.36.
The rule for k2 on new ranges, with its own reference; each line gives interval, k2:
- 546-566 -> 549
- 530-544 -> 533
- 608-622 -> 619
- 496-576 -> 511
